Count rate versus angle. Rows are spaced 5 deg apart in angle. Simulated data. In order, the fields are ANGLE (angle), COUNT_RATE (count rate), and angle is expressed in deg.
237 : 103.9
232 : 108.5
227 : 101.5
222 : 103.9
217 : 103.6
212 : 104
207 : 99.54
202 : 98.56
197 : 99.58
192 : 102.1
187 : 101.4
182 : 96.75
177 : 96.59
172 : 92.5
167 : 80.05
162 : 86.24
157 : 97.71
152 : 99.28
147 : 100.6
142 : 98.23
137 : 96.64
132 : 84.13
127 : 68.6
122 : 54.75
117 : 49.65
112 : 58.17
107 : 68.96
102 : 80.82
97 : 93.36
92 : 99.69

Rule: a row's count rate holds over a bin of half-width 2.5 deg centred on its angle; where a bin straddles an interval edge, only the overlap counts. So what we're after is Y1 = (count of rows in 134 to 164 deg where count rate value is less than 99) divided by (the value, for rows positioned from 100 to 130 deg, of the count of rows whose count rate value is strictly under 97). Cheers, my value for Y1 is 0.67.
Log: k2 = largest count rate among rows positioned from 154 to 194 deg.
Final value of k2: 102.1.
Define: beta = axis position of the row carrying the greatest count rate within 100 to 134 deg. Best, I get 132 deg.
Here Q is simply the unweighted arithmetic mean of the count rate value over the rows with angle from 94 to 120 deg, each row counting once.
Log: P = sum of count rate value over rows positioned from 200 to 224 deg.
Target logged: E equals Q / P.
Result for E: 0.14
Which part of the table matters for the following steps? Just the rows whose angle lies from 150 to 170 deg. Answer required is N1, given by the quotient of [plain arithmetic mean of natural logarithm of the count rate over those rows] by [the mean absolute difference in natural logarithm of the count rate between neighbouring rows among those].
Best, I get 63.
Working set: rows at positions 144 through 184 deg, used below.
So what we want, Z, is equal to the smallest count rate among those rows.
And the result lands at 80.05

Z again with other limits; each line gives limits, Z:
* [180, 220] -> 96.75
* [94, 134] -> 49.65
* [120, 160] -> 54.75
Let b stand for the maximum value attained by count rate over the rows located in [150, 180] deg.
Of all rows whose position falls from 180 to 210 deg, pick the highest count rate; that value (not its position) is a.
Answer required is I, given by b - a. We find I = -3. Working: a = 102.1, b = 99.28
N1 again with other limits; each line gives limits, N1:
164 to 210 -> 127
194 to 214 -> 216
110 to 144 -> 30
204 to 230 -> 250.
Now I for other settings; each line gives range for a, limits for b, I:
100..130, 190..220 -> 23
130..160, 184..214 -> 3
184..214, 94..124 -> -11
